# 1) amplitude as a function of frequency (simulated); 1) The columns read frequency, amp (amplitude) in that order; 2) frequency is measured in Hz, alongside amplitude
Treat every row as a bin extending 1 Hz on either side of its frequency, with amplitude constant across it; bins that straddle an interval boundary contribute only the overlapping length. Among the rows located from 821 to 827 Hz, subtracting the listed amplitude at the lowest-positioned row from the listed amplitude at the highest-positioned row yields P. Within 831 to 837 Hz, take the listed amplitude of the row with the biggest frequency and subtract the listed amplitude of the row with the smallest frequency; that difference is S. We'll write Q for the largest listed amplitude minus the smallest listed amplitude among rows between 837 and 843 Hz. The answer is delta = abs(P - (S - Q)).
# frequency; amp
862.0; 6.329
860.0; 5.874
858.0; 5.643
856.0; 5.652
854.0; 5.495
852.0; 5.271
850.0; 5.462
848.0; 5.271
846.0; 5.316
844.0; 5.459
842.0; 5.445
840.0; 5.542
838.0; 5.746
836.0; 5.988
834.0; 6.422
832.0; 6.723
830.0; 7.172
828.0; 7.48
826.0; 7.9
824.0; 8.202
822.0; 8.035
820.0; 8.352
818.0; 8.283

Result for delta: 0.90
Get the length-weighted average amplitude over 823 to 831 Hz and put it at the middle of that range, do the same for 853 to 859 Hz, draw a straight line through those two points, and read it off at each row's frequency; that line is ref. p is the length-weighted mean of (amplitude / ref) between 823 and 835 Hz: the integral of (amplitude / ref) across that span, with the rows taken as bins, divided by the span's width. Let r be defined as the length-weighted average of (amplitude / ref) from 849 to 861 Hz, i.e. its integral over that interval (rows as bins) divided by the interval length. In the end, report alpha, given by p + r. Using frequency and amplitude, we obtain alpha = 1.95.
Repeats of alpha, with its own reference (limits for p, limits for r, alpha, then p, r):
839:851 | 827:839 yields 1.75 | 0.848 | 0.91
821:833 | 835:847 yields 1.82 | 0.986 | 0.84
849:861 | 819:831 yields 1.99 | 0.985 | 1.00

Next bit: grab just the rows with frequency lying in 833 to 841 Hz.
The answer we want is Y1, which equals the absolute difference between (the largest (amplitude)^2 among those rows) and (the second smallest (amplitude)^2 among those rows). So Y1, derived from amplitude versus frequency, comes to 8.2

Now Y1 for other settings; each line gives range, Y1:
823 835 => 22.1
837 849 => 4.8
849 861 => 4.7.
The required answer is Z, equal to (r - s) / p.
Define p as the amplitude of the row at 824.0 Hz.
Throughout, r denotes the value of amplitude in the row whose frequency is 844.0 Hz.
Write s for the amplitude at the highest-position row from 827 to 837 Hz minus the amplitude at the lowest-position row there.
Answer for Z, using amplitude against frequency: 0.85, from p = 8.202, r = 5.459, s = -1.5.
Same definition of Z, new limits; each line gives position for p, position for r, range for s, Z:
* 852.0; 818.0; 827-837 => 1.85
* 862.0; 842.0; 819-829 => 1.00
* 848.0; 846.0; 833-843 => 1.19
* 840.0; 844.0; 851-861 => 0.88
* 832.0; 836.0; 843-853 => 0.92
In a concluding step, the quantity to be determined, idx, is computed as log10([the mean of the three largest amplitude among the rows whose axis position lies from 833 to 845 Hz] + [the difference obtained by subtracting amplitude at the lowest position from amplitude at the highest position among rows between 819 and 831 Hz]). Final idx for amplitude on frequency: 0.69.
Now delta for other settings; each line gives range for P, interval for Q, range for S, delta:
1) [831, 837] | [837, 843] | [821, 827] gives 0.30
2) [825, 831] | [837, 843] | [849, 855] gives 0.46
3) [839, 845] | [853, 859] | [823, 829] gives 0.80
